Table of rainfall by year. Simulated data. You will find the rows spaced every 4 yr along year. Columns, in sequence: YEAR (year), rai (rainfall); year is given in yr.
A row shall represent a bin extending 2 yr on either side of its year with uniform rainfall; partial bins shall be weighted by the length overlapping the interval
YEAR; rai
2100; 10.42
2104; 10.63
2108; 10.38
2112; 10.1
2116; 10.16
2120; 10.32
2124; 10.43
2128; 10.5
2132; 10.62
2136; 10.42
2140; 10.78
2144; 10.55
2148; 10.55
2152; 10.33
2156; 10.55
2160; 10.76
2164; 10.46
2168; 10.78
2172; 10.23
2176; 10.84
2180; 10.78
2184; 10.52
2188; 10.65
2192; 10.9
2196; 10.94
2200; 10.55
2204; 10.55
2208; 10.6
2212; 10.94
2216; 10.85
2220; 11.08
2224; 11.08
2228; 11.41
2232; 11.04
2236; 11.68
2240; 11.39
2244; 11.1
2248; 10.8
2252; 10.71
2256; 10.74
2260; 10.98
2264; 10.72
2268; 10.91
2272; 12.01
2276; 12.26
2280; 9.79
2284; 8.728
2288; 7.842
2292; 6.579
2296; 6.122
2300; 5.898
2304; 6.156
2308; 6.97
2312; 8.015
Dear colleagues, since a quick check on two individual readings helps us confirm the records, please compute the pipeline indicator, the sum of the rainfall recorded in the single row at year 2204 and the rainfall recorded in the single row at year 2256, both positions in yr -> 21.3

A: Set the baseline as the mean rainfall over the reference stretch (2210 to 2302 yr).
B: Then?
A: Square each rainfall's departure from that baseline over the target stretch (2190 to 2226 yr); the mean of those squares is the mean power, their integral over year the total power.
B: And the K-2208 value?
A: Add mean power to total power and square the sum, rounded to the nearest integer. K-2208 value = 261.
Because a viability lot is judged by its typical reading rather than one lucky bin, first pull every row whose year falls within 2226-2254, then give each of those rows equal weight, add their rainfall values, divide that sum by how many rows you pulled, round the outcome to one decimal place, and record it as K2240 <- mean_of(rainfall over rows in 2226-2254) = 11.2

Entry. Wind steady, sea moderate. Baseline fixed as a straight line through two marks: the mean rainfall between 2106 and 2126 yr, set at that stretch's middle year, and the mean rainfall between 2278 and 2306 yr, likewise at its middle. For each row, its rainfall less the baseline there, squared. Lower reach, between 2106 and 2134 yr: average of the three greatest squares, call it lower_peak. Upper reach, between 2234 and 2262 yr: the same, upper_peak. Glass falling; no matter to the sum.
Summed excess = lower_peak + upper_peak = 10.8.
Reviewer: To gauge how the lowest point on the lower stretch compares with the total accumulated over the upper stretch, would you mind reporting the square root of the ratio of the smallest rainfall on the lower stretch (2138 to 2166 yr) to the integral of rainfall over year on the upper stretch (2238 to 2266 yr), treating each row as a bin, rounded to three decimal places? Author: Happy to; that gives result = 0.184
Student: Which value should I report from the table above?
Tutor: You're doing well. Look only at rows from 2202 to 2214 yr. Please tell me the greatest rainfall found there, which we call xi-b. 10.94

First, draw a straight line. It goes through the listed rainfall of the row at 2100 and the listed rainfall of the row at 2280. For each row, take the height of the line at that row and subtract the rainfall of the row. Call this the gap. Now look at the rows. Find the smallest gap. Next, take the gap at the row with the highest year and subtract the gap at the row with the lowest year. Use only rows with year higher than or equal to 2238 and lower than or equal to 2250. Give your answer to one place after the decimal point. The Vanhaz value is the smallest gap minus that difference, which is -2.0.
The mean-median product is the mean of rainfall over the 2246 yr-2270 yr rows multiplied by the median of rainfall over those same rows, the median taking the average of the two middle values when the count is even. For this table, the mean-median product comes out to 116.4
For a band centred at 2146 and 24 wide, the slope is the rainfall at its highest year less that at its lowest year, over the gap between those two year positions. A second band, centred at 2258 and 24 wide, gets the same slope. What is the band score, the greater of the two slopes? 0.01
